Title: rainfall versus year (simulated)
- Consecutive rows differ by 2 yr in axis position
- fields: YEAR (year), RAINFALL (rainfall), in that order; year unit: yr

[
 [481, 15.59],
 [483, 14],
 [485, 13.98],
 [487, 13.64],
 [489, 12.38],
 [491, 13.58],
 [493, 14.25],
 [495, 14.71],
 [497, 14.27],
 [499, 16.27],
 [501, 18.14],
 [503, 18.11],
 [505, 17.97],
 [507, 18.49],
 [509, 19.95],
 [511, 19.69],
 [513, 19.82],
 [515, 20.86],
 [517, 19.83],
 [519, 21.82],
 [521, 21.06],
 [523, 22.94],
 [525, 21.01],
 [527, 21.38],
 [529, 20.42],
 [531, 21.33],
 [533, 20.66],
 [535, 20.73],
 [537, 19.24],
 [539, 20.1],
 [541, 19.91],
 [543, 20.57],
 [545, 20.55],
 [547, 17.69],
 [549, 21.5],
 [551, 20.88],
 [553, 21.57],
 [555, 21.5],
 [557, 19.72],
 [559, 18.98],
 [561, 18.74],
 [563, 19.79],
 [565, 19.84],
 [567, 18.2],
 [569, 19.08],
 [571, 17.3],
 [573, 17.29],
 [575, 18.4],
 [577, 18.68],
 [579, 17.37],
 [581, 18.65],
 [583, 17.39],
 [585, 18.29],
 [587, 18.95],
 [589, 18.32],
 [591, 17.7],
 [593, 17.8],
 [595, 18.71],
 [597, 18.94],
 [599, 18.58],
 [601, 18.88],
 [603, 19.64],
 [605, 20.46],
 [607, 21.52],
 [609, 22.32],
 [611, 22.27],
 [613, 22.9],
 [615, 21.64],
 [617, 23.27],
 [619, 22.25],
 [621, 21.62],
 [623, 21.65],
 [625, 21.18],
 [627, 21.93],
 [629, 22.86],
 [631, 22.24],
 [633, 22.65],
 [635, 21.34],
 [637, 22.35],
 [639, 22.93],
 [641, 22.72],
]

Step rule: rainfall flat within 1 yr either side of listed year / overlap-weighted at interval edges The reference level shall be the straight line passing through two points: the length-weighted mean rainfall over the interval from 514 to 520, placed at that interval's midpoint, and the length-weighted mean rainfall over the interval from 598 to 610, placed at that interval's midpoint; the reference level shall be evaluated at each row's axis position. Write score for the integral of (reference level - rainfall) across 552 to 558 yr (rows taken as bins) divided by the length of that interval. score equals -0.4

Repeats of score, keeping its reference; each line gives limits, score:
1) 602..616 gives -1.3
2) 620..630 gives -1.8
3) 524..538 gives 0.1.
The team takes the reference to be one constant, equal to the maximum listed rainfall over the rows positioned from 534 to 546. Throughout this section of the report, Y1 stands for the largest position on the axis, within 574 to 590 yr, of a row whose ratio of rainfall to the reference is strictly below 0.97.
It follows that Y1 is 589 yr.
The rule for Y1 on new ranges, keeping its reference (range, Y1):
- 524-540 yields 539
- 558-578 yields 577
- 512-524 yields 517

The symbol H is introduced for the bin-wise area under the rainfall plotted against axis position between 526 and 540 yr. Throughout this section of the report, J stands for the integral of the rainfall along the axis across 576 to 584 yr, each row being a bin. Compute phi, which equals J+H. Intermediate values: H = 288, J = 144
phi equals 432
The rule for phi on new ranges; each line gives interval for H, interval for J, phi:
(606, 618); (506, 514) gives 424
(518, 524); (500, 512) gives 356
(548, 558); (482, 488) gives 294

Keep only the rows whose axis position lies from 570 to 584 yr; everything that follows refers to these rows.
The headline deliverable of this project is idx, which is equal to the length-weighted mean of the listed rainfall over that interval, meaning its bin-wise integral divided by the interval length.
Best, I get 17.9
